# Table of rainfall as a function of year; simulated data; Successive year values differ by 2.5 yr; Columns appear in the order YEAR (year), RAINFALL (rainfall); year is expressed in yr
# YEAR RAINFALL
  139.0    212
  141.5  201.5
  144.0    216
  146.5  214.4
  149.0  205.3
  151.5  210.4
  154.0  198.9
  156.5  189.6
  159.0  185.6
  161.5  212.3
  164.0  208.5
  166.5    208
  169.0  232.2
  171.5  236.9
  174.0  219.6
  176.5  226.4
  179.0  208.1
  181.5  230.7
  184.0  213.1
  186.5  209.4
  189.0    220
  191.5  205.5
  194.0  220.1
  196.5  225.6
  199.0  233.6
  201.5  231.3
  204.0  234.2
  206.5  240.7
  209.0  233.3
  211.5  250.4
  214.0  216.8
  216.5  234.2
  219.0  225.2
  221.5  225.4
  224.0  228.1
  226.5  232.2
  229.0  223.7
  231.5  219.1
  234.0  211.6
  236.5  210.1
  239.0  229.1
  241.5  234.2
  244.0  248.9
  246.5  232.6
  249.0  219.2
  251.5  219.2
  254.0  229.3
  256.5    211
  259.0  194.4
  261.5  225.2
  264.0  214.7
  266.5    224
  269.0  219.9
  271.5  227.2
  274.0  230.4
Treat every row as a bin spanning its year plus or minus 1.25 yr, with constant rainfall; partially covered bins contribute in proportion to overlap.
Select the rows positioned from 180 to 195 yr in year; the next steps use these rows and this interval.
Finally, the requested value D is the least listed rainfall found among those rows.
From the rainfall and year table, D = 205.5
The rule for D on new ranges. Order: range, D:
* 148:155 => 198.9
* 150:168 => 185.6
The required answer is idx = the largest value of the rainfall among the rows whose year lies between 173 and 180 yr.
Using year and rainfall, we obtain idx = 226.4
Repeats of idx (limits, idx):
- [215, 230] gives 234.2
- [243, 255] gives 248.9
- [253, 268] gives 229.3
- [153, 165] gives 212.3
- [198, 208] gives 240.7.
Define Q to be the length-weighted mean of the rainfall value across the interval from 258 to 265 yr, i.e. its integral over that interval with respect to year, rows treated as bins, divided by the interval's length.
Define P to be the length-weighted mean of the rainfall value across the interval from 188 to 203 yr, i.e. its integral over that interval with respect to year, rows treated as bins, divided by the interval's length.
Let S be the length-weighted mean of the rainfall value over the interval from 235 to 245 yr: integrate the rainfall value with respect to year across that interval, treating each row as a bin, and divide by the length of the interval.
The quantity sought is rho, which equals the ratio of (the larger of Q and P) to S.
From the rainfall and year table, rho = 0.97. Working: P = 223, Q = 212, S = 230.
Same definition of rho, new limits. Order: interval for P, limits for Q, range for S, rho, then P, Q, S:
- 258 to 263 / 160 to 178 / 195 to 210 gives 0.94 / 211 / 220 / 233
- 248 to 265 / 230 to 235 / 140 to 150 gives 1.03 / 216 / 216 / 209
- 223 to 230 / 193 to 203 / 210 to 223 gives 0.99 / 228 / 228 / 230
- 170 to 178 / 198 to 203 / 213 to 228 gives 1.02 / 227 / 232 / 227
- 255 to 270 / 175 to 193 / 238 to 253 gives 0.94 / 215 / 216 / 231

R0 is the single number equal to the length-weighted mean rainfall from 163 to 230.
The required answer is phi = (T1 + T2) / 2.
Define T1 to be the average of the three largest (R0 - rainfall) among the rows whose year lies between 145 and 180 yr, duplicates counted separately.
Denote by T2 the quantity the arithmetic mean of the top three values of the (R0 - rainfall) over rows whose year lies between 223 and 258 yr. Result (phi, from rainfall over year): 23.9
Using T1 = 33.6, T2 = 14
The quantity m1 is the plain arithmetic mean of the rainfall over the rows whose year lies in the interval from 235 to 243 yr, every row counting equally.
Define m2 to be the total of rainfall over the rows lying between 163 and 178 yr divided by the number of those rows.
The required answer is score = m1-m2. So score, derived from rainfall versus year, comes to 3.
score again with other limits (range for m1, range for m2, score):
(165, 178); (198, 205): -8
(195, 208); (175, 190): 15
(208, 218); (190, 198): 17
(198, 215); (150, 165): 33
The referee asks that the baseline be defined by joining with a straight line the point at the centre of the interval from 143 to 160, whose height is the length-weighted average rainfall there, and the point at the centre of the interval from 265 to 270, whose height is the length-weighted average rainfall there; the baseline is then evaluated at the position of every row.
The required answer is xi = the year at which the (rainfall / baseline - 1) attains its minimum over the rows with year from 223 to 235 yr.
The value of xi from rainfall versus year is 234.0 yr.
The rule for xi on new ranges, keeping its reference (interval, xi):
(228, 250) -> 236.5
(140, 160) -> 159.0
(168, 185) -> 179.0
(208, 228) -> 214.0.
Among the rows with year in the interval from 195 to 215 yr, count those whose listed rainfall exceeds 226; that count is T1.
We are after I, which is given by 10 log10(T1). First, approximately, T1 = 6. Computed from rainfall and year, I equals 7.8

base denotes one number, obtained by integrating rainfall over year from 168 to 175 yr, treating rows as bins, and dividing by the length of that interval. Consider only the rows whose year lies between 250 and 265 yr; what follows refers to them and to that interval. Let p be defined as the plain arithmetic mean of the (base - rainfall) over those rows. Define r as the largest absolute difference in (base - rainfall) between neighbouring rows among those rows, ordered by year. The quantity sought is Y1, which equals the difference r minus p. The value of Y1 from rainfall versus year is 17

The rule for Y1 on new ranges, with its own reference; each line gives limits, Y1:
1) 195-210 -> 11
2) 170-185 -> 15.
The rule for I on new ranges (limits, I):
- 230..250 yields 6.0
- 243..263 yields 4.8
